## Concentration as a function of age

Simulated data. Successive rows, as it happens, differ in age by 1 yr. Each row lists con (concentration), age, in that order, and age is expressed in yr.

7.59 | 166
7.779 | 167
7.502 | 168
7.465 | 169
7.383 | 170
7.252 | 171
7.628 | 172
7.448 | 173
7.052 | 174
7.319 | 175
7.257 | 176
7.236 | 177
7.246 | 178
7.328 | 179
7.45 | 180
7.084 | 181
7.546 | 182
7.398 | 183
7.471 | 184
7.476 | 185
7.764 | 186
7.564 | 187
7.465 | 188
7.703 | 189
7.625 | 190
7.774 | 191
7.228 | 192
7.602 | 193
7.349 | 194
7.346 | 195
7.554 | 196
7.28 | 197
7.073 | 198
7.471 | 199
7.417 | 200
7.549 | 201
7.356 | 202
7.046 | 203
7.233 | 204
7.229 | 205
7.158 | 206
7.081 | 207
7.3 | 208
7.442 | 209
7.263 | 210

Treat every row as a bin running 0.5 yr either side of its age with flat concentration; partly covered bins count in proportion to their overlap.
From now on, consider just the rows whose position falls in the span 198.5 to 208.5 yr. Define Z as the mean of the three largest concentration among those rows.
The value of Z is 7.479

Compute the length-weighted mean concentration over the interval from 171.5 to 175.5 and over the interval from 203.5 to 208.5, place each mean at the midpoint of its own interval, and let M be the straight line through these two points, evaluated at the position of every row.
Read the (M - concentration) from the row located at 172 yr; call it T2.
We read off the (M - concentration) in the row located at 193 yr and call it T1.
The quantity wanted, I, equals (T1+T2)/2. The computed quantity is -0.30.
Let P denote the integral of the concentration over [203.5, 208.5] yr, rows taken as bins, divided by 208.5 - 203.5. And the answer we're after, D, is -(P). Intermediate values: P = 7.20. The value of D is -7.20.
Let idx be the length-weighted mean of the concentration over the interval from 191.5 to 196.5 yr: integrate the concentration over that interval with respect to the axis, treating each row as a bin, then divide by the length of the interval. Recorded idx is 7.42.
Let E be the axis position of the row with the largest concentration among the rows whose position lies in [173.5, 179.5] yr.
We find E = 179 yr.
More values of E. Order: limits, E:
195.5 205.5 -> 196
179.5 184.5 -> 182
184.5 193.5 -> 191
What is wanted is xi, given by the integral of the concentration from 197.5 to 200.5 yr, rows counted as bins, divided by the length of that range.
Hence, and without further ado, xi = 7.32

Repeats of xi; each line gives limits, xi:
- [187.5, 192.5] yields 7.56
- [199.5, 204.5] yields 7.32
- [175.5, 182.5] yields 7.31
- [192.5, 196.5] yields 7.46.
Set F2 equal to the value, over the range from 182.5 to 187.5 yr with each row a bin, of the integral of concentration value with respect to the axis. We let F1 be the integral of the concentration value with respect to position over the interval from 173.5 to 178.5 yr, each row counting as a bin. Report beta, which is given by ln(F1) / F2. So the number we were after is 0.095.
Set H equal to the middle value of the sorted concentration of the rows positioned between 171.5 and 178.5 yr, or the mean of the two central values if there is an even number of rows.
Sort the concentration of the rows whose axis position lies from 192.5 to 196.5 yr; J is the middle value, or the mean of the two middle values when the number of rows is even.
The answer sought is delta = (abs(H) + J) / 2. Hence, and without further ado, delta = 7.35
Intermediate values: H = 7.26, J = 7.45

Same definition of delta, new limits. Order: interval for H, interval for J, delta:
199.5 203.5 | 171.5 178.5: 7.32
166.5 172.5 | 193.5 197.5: 7.42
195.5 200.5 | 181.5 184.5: 7.44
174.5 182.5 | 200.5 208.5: 7.26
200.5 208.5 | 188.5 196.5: 7.40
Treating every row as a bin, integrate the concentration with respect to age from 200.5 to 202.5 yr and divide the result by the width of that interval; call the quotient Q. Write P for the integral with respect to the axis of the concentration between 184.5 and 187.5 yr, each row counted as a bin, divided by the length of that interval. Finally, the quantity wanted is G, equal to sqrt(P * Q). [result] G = 7.53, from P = 7.60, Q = 7.45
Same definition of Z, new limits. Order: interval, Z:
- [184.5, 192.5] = 7.747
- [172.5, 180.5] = 7.409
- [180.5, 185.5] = 7.498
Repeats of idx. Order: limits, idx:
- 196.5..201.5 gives 7.36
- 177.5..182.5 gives 7.33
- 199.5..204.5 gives 7.32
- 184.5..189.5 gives 7.59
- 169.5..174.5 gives 7.35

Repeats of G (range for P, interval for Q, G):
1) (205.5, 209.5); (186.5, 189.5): 7.41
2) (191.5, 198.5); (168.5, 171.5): 7.36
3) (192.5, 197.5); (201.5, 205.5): 7.32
